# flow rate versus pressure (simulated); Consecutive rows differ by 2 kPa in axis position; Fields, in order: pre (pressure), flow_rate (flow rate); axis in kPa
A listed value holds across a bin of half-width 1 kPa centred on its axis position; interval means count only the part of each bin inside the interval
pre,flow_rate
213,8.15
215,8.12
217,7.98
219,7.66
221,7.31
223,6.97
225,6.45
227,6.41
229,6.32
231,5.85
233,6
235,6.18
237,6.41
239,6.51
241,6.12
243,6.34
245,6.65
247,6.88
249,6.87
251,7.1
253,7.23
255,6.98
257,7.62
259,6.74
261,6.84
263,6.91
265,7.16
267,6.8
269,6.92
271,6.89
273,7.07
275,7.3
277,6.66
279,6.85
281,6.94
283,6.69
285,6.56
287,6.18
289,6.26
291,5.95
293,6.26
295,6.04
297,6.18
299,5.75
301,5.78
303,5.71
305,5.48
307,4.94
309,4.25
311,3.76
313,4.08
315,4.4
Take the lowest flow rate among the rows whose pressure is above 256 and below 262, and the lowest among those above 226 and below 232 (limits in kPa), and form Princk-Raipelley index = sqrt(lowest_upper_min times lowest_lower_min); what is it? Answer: 6.3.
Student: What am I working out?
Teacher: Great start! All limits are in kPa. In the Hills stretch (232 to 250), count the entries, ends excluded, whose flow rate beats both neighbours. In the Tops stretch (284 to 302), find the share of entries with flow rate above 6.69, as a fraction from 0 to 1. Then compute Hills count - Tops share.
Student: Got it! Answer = 2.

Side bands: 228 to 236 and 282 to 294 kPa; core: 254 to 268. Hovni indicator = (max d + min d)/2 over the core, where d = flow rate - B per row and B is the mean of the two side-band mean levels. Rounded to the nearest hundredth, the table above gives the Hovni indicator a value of 0.98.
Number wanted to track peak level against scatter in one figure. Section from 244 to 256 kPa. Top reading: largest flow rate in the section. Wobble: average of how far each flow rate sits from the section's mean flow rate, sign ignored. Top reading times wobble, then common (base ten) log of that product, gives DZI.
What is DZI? 0.04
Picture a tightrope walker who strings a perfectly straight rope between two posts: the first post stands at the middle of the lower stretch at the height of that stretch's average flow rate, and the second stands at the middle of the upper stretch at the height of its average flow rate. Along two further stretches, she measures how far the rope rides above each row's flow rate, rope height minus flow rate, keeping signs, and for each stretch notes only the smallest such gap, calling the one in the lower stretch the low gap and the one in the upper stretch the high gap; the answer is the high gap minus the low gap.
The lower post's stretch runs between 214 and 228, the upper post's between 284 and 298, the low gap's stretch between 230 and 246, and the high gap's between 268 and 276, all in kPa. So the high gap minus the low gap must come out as -1.1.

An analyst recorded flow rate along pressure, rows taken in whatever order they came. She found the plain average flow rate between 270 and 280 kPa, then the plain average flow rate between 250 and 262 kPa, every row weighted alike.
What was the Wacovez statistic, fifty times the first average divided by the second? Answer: 49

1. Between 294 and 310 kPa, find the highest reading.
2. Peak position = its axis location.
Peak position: 297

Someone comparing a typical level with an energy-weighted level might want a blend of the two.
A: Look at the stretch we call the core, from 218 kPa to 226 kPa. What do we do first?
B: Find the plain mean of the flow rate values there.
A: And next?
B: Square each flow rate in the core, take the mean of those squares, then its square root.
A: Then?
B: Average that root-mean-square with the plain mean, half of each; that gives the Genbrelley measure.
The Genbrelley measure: 7.1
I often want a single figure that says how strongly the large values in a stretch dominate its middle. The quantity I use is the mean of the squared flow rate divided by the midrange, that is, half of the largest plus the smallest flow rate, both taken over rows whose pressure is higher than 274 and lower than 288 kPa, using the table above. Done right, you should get 6.8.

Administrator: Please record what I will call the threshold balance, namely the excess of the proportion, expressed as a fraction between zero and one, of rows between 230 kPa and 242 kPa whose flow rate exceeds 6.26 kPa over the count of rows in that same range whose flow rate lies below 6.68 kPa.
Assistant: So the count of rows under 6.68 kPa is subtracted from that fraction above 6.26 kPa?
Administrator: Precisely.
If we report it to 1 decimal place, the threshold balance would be -5.7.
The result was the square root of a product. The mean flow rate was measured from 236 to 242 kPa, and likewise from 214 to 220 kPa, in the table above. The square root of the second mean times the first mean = 7.09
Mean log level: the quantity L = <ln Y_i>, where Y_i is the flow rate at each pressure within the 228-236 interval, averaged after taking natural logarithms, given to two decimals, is 1.81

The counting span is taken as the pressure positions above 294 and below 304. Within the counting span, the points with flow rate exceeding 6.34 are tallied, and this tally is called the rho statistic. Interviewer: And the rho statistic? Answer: 0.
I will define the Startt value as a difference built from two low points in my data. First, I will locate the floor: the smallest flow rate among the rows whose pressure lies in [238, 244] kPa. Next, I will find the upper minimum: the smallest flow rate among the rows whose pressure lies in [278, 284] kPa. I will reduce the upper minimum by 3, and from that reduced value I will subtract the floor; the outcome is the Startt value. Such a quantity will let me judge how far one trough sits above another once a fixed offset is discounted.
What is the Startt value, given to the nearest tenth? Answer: -2.4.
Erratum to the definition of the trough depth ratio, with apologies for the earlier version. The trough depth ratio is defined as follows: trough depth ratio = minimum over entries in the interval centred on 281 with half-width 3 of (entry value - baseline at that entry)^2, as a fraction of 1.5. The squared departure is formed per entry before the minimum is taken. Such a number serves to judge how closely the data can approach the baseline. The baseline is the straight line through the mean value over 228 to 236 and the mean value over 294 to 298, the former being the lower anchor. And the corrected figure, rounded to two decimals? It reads 0.23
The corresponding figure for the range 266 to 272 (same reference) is 0.33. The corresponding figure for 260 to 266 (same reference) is 0.37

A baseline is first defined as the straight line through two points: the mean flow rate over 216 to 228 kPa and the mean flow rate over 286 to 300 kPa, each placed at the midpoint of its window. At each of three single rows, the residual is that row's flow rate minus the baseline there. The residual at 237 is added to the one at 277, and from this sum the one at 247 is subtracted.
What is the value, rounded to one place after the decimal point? -0.3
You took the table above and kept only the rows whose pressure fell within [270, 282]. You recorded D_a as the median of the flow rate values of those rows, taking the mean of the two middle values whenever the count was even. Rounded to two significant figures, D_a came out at 6.9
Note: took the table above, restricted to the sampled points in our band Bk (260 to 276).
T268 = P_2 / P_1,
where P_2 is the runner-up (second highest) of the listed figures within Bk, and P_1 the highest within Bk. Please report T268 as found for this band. 0.981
